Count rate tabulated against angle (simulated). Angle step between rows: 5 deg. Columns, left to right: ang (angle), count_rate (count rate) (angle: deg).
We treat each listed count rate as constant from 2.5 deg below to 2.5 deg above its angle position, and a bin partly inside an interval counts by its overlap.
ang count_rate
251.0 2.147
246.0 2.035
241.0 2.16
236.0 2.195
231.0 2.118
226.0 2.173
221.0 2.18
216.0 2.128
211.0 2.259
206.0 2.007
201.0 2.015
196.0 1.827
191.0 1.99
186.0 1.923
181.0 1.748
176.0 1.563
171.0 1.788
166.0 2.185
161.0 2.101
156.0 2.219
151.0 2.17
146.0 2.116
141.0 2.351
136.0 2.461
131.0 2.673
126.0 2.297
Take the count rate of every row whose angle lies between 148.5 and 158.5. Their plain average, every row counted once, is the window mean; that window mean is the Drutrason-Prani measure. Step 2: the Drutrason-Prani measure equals 2.19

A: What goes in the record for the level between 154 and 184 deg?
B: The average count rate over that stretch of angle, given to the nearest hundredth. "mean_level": 1.93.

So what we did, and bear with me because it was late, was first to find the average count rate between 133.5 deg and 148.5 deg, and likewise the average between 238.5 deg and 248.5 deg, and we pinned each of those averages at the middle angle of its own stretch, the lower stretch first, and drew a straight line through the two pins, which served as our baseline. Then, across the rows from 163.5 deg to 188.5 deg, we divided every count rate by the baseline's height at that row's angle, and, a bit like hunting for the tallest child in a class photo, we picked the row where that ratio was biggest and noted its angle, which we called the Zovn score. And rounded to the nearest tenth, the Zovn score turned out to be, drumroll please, 166.0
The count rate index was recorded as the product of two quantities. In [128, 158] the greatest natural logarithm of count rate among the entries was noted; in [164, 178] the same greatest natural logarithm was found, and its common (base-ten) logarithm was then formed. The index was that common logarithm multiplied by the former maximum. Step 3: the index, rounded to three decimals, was -0.105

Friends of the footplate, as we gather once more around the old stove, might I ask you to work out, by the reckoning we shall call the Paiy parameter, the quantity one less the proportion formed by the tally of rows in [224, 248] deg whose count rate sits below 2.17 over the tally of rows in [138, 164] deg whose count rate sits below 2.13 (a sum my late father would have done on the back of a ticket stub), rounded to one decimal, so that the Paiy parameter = -0.5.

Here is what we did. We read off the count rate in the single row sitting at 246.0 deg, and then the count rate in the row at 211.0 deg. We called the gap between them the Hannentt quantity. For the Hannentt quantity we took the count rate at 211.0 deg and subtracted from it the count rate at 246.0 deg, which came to 0.2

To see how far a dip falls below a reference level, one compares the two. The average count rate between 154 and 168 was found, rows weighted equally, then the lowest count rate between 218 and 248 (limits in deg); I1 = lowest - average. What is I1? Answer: -0.13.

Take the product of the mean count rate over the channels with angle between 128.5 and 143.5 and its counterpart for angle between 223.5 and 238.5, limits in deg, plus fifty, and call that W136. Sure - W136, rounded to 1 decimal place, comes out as 55.4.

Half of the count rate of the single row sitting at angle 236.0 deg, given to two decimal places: 1.10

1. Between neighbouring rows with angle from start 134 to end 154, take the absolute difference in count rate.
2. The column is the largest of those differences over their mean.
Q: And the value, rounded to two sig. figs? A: 1.8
